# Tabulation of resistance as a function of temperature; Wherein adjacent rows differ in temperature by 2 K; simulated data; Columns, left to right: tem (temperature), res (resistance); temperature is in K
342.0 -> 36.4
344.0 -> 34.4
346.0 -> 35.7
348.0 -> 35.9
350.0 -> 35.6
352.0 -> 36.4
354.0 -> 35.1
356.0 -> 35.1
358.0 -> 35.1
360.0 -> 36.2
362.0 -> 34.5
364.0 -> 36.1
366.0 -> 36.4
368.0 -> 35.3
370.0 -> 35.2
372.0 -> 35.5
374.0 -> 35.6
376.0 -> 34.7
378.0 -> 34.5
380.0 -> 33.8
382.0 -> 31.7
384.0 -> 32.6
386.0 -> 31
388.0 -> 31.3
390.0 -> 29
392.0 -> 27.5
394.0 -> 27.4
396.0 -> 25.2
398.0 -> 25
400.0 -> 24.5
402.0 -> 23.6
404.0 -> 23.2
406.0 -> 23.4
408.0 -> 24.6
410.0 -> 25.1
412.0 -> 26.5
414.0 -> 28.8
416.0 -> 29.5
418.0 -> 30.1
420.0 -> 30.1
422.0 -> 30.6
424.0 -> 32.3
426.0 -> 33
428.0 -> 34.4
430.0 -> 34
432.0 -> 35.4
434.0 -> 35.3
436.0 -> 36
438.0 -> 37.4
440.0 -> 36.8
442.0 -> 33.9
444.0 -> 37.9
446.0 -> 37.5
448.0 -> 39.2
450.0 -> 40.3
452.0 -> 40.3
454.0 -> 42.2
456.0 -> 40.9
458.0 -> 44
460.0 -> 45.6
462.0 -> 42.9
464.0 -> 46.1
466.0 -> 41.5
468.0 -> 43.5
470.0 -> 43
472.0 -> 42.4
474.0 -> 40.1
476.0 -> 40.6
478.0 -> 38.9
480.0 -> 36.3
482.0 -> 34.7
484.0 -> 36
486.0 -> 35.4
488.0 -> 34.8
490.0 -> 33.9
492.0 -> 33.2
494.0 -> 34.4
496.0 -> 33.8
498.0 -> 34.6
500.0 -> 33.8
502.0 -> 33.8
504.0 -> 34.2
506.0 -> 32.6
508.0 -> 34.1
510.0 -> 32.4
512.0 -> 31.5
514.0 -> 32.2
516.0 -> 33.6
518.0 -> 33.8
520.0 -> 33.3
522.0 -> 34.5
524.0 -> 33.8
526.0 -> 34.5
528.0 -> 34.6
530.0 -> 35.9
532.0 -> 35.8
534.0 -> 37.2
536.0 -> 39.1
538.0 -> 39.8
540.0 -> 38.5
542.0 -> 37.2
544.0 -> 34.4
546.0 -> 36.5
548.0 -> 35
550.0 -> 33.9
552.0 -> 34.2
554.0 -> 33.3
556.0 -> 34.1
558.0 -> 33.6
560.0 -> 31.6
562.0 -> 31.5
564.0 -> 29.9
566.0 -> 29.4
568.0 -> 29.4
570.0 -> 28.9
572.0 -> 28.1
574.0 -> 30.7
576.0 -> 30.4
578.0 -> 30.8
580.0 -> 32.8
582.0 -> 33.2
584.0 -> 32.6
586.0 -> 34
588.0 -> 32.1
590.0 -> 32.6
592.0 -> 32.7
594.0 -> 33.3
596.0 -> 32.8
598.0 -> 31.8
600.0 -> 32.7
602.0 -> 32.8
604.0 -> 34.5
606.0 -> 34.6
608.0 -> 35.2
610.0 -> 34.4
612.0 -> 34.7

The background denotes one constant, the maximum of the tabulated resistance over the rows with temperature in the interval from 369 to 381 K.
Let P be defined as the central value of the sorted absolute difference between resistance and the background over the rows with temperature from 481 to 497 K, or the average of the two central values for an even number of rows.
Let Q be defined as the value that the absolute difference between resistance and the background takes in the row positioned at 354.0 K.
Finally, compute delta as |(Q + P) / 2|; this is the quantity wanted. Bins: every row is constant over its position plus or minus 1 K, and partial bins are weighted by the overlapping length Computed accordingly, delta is 1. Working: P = 1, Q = 0.5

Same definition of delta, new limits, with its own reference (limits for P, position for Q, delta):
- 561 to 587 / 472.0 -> 6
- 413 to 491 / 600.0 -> 3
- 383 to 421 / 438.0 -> 5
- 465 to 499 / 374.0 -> 1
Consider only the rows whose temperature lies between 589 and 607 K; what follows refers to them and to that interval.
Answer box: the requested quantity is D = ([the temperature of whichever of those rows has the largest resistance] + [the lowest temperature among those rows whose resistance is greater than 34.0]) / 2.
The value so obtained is 605 K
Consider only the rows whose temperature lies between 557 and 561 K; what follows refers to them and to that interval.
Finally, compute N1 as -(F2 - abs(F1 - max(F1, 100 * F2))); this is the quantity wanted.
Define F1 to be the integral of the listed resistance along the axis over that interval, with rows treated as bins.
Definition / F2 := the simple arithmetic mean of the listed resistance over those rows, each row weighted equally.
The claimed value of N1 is 3097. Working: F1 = 130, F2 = 33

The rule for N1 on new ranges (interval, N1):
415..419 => 2831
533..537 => 3624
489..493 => 3187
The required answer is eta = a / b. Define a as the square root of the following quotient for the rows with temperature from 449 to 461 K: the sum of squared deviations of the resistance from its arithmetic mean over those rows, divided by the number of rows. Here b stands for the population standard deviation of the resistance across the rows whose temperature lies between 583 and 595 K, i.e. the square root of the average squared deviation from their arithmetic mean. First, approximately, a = 2.0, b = 0.61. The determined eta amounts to 3.3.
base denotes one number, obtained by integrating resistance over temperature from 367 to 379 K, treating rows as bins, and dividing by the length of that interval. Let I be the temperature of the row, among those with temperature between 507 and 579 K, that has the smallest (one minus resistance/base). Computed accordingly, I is 538.0 K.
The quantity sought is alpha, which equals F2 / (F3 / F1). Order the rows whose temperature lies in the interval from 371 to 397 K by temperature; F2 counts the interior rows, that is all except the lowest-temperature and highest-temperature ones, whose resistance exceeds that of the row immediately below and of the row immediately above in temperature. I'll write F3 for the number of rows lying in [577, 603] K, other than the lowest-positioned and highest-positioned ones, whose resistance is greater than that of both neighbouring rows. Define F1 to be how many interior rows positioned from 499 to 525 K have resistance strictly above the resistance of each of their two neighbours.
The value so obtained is 4.0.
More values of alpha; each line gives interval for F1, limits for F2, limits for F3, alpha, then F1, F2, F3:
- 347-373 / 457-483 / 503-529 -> 4.0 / 3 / 4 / 3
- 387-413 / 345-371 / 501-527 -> 0.0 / 0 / 4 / 4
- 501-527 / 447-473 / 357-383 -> 5.3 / 4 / 4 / 3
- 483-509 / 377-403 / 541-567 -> 2.0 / 3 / 2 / 3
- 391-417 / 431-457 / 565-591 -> 0.0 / 0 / 3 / 3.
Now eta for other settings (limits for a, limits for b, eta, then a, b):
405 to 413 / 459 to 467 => 0.6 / 1.1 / 1.90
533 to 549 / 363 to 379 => 3.0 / 1.8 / 0.60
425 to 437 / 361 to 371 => 1.5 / 1.0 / 0.68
